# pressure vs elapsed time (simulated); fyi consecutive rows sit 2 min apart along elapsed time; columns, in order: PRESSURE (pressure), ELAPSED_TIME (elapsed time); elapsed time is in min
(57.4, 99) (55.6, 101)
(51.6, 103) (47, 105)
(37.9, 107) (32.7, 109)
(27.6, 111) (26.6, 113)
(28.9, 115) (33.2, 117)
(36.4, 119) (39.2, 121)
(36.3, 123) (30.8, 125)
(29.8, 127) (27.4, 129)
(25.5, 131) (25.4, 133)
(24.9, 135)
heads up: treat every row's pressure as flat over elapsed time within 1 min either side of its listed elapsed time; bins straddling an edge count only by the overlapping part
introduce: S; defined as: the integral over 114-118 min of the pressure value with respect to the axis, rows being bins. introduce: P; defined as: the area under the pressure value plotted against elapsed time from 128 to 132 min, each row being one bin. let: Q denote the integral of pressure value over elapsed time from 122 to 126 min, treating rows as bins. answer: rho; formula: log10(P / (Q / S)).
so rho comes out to 1.99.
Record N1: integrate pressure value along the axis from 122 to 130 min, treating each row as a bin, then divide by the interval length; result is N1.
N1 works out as 31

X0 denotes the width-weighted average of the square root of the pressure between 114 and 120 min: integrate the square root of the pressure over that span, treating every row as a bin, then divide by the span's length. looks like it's 5.7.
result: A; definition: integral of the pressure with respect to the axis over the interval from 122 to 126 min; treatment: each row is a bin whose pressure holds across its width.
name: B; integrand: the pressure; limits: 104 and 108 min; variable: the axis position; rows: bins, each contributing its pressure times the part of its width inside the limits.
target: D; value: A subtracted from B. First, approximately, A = 134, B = 170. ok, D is 36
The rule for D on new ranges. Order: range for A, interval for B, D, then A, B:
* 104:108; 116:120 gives -31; 170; 139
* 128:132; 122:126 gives 28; 106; 134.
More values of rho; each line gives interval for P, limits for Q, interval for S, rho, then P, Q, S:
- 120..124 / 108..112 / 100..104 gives 2.43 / 151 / 121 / 214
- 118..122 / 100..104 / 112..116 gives 1.89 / 151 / 214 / 111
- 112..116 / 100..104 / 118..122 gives 1.89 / 111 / 214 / 151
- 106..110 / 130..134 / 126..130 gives 2.20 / 141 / 102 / 114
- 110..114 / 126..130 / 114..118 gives 2.07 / 108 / 114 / 124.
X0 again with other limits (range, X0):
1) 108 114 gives 5.4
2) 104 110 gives 6.2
